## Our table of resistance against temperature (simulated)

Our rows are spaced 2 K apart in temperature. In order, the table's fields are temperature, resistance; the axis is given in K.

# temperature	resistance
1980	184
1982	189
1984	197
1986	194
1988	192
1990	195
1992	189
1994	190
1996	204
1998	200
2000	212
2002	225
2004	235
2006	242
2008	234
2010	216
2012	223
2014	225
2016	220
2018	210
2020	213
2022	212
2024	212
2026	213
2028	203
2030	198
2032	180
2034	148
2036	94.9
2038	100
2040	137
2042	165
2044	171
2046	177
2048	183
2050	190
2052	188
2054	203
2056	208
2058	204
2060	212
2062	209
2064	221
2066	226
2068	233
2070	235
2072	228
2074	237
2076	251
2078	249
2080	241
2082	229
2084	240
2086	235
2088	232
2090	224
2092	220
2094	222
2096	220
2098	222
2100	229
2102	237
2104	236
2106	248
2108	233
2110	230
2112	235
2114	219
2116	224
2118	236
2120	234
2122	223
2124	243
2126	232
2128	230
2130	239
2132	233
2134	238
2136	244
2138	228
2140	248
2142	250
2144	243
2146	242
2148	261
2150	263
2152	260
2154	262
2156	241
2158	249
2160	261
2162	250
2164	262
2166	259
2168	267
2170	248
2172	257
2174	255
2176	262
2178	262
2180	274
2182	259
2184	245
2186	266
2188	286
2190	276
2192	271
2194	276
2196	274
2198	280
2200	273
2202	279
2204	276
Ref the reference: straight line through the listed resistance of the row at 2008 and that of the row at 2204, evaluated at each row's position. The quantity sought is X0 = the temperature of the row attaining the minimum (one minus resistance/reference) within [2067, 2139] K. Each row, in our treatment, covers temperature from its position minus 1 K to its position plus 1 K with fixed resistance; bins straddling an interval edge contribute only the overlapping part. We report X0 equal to 2076 K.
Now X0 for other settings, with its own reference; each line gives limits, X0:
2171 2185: 2180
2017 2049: 2020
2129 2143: 2142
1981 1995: 1984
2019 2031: 2020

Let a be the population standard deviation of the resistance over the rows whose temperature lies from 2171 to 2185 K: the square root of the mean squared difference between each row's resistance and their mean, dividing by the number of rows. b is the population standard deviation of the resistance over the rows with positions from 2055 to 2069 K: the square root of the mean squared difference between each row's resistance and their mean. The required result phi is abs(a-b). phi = 1.8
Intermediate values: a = 8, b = 9.9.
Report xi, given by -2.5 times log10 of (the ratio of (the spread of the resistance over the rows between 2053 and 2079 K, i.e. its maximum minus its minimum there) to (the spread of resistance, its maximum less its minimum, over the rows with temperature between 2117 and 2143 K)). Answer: -0.62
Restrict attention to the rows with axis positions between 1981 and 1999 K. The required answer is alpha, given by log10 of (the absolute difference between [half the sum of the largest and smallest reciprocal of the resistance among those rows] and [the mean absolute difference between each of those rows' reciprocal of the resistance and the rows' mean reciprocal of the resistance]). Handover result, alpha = -2.30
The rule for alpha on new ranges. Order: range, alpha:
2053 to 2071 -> -2.36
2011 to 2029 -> -2.34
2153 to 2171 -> -2.42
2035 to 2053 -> -2.20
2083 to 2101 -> -2.37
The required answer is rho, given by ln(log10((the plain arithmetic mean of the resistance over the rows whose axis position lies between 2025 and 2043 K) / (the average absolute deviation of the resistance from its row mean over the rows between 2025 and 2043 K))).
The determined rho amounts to -0.42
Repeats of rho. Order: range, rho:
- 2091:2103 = 0.49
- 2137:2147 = 0.48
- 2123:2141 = 0.48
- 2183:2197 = 0.40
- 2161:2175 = 0.54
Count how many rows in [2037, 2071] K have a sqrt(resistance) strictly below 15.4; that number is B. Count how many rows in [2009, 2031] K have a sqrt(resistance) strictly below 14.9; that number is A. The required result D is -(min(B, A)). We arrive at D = -9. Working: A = 9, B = 17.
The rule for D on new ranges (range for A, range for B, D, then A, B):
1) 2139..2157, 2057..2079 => 0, 0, 9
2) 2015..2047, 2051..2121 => -16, 16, 30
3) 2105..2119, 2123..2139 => -1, 1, 4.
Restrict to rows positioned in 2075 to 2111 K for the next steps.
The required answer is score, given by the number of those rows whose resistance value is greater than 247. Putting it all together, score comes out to 3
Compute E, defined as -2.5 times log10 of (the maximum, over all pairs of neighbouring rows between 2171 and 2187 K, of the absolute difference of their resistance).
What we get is -3.31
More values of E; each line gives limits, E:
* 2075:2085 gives -2.70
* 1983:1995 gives -1.95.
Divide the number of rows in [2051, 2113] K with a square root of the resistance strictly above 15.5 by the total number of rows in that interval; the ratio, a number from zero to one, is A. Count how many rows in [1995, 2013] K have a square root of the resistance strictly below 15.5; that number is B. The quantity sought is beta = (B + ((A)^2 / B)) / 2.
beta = 4.0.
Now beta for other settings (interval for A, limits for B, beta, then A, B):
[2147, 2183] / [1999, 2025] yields 6.0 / 1.00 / 12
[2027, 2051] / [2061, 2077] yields 3.5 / 0.00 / 7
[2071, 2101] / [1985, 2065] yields 19.5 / 0.20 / 39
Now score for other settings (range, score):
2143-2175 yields 13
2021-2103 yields 2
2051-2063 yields 0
